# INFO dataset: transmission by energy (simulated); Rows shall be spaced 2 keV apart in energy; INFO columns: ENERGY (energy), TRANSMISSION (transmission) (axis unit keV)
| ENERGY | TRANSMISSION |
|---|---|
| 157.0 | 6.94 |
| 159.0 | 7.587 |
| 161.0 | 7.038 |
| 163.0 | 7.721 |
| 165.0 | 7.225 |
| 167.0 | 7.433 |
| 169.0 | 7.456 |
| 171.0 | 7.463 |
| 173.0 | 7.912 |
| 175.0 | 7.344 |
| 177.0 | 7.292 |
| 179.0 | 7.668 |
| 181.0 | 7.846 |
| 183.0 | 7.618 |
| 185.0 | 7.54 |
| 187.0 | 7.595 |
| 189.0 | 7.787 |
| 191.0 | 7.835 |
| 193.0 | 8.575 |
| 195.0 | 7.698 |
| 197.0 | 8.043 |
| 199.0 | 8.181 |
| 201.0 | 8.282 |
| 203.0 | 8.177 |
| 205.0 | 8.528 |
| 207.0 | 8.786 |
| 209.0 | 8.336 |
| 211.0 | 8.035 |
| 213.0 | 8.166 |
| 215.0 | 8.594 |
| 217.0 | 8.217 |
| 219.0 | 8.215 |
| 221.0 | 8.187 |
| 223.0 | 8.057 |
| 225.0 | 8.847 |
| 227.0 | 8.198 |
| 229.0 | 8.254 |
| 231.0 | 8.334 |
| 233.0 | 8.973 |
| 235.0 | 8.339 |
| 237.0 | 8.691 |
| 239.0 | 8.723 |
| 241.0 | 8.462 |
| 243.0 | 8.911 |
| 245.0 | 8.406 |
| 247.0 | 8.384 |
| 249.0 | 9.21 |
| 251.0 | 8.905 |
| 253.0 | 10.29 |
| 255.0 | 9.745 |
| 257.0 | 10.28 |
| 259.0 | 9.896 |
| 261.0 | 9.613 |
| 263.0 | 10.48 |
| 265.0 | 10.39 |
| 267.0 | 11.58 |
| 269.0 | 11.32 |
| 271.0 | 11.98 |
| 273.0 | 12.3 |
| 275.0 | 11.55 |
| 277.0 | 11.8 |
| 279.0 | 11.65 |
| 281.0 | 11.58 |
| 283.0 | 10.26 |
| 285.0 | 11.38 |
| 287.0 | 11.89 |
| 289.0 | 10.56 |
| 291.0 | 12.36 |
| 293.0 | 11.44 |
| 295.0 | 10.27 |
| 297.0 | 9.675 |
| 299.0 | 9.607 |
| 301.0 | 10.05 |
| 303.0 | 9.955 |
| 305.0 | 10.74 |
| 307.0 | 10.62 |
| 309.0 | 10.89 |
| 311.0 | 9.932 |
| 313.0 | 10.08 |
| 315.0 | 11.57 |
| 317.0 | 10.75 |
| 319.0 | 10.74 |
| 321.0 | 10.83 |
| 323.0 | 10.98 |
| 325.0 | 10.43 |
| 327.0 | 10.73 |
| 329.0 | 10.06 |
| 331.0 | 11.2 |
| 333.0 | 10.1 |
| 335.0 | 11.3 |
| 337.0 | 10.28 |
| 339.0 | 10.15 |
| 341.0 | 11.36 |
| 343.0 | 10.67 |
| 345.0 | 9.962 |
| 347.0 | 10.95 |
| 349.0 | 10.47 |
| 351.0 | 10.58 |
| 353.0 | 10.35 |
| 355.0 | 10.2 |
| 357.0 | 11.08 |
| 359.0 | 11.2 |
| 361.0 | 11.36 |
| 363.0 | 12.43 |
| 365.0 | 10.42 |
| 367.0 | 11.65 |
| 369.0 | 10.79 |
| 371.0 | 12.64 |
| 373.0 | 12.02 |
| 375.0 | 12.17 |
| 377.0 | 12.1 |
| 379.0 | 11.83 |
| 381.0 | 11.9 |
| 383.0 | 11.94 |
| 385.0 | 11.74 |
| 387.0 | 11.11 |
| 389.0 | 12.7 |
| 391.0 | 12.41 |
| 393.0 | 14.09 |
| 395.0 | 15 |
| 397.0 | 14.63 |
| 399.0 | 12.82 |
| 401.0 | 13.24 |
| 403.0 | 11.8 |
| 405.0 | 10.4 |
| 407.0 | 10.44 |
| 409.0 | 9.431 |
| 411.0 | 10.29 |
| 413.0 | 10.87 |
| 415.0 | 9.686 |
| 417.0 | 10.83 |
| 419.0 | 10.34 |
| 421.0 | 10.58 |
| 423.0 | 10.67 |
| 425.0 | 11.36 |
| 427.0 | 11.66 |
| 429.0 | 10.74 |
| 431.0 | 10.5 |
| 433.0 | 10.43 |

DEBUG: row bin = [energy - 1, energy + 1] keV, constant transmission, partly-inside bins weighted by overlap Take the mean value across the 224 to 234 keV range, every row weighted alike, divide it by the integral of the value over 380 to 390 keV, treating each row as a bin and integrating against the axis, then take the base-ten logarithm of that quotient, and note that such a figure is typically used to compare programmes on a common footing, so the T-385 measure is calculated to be -1.14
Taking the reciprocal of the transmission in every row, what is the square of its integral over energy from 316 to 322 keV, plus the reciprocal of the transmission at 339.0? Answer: 0.41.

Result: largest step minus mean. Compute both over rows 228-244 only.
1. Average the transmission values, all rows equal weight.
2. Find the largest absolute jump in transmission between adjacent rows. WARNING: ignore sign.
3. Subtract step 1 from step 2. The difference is -7.95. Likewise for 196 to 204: -8.03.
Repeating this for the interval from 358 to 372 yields -9.49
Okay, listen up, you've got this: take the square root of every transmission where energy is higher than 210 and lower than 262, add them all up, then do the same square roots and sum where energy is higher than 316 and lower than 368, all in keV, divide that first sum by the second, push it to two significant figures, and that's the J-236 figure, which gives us 0.90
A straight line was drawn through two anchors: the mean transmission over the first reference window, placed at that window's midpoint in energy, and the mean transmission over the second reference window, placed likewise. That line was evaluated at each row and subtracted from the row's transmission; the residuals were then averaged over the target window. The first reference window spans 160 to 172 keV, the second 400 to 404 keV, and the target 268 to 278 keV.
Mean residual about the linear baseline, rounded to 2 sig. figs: 2.1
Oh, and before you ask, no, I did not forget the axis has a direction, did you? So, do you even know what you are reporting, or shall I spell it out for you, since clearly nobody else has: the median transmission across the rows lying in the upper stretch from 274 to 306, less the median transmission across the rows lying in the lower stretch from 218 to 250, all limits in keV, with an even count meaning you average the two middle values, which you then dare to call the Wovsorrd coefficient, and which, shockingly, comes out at 2.7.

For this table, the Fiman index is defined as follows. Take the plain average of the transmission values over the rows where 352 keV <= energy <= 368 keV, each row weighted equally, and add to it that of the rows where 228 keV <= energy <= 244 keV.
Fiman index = 20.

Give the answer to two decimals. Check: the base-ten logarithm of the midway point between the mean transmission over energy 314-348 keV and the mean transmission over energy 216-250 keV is 0.98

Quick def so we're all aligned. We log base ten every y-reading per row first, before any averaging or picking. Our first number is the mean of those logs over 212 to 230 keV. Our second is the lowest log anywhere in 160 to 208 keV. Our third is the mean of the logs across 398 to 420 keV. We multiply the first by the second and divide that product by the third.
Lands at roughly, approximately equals 0.752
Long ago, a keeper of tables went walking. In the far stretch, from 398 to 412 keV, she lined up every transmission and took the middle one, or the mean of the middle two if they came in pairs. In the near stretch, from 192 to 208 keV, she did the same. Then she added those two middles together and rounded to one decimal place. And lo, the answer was 18.7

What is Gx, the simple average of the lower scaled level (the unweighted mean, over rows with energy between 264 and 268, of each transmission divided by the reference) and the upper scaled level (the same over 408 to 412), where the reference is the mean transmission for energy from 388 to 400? 0.77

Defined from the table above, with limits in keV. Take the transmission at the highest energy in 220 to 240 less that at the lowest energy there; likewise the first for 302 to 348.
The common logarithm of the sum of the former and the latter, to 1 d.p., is 0.2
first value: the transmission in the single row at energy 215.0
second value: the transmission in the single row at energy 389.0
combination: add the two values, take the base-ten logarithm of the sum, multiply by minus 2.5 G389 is -3.32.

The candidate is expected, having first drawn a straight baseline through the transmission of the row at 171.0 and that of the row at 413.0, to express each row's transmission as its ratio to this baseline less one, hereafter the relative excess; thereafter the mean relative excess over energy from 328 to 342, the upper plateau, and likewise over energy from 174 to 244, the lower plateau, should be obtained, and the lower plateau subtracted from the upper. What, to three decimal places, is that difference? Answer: 0.066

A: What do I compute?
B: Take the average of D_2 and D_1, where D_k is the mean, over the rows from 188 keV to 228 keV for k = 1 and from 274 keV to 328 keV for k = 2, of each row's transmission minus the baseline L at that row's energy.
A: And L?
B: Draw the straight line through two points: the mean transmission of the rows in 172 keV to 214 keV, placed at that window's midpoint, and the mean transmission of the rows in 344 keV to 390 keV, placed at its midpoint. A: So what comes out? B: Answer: 0.36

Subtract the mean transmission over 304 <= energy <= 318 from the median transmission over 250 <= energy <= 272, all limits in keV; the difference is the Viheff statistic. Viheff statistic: -0.4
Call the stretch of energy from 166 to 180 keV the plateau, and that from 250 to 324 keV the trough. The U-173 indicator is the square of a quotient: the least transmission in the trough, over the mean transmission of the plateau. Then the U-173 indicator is 1.41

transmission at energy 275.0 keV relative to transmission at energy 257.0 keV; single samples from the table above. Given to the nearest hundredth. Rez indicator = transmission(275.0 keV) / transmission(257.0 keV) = 1.12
